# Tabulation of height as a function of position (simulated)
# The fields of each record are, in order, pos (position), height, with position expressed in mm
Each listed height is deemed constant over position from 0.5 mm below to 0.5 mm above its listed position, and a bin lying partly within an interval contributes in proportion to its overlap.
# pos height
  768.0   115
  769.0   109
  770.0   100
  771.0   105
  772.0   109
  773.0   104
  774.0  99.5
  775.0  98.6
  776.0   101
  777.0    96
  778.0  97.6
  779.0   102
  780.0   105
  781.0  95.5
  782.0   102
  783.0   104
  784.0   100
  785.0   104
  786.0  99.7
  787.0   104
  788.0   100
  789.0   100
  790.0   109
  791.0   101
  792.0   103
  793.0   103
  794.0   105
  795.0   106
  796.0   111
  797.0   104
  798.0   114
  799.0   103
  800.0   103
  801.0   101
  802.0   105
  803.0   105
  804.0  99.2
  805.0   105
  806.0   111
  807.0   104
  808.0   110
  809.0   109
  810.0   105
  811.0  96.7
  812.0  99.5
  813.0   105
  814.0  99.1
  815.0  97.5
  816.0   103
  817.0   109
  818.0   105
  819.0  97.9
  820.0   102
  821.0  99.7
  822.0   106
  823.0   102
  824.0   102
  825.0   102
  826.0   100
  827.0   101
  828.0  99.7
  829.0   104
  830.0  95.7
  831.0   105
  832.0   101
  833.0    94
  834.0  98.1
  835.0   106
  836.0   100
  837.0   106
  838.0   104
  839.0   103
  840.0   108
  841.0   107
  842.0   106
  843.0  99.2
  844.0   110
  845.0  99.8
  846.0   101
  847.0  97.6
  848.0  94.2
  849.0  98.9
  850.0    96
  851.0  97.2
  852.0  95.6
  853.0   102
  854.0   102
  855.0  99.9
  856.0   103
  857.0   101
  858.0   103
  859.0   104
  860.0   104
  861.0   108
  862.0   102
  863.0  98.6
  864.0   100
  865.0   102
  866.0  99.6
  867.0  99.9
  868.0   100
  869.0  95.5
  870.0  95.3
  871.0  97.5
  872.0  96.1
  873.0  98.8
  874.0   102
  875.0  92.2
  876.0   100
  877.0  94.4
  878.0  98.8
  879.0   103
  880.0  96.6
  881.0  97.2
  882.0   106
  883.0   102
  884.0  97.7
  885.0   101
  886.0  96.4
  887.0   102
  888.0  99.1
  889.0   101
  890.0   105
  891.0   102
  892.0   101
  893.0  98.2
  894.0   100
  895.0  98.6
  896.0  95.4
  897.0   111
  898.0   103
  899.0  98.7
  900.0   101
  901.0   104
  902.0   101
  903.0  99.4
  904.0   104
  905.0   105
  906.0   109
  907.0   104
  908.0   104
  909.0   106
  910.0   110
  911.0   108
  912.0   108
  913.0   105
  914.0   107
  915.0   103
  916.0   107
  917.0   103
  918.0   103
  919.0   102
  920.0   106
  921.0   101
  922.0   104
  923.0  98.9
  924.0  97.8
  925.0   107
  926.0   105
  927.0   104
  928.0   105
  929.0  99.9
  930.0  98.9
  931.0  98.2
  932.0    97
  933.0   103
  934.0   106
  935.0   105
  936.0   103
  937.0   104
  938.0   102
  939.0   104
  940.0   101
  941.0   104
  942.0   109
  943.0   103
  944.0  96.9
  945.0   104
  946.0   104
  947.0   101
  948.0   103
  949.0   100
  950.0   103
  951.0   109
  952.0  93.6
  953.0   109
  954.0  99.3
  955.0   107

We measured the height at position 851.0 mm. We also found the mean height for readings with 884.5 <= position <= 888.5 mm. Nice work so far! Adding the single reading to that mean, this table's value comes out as 197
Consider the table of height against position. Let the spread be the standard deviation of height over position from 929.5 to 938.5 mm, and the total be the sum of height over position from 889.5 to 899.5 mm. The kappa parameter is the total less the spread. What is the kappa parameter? 1010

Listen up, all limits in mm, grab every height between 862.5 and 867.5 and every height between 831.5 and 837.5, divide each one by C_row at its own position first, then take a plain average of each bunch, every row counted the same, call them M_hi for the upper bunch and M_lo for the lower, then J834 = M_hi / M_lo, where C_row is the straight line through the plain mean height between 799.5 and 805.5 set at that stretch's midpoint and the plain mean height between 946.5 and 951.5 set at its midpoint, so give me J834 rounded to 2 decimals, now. 0.99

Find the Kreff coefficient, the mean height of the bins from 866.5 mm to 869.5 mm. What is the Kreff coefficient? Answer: 98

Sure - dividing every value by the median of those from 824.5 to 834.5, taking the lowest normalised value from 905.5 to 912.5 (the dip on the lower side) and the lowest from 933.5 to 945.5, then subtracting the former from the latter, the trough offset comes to -0.071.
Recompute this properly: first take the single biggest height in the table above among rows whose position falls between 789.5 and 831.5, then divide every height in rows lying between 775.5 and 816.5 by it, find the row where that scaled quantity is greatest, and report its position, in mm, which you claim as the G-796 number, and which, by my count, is 798.0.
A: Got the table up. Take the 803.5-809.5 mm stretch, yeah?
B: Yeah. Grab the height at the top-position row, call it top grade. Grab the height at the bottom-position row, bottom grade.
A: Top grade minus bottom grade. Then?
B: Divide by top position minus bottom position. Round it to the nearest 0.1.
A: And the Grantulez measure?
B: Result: 2.0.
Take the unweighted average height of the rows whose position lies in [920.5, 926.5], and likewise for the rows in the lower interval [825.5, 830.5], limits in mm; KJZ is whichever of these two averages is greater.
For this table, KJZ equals 102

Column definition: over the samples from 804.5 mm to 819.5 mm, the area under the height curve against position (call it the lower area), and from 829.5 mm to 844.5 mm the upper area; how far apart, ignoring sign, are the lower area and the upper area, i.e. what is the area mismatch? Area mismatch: 14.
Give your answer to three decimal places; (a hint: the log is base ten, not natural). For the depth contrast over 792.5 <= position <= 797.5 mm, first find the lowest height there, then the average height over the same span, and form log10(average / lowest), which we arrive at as 0.012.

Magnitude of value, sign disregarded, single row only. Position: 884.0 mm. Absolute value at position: 98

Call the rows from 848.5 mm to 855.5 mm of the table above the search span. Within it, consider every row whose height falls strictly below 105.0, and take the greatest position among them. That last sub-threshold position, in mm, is 855.0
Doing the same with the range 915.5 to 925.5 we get 924.0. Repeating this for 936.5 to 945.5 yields 945.0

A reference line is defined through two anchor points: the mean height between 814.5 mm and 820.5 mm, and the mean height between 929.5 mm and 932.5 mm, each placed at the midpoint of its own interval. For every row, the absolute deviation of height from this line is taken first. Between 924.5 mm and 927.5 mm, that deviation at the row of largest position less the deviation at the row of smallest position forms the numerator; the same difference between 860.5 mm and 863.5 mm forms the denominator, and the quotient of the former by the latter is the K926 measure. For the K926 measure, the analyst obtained 0.6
